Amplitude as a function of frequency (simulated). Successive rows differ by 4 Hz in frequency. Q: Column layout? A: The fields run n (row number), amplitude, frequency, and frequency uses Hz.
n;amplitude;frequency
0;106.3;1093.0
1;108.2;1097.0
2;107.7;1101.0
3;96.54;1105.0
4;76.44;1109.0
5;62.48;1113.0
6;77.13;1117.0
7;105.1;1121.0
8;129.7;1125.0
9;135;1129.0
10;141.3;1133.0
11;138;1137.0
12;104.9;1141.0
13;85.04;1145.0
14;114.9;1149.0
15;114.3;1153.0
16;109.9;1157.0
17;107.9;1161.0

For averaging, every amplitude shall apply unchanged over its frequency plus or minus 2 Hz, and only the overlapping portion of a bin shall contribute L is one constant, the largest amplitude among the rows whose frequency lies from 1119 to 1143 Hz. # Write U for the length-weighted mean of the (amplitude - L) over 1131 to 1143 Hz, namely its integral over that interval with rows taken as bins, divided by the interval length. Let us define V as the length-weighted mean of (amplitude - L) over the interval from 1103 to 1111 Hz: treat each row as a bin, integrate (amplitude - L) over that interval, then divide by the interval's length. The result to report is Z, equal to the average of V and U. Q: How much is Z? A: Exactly -34.0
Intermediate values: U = -13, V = -55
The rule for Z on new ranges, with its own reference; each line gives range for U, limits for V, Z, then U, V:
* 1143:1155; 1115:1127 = -36.9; -37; -37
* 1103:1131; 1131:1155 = -34.4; -44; -25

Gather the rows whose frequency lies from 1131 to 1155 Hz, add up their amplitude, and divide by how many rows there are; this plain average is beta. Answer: 116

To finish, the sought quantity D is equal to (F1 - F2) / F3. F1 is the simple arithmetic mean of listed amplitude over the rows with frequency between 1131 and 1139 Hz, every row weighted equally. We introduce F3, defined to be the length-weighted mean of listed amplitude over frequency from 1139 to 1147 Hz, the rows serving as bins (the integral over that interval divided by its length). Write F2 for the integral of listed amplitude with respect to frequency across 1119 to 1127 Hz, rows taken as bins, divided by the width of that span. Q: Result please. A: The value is 0.23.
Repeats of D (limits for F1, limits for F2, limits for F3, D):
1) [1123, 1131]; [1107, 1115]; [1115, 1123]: 0.69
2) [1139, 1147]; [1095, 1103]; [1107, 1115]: -0.19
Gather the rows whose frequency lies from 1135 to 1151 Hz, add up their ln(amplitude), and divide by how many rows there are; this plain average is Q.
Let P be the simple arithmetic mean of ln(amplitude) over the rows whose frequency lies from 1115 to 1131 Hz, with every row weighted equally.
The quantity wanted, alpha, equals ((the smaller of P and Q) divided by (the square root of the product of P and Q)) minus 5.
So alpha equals -4.00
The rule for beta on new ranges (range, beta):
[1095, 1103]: 108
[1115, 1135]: 118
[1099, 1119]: 84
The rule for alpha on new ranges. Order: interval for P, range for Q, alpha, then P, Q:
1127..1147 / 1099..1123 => -4.03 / 4.78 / 4.45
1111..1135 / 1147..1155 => -4.01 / 4.64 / 4.74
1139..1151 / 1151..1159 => -4.01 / 4.61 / 4.72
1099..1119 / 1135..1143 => -4.04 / 4.41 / 4.79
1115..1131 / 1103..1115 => -4.04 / 4.69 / 4.35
